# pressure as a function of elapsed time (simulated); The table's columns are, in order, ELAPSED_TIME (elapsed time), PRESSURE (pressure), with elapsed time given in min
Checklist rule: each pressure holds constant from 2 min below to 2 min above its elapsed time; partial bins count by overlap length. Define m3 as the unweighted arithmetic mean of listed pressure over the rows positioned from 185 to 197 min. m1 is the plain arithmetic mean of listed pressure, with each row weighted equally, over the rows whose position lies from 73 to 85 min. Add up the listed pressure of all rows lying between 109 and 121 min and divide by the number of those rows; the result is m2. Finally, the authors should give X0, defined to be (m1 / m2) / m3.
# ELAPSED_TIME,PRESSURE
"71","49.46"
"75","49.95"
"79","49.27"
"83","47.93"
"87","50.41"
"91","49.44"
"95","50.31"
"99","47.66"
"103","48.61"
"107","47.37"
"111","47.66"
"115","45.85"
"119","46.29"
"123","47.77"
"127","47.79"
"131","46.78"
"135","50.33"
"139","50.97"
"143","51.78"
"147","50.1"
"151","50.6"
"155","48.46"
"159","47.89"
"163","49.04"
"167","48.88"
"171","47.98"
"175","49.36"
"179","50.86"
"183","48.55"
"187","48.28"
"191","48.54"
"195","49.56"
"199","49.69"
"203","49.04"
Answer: 0.0216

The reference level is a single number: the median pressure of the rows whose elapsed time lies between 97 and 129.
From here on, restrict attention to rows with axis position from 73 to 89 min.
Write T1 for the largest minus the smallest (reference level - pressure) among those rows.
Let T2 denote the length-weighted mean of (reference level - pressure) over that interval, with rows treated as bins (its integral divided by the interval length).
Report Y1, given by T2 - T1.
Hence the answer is -4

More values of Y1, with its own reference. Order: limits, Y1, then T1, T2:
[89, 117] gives -5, 4.5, -0.5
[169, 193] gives -4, 2.9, -1.3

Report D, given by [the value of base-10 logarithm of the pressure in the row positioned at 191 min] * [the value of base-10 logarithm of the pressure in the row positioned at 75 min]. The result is 2.86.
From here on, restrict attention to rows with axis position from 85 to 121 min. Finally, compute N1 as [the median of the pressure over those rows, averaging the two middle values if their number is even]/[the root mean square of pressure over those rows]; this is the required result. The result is 0.989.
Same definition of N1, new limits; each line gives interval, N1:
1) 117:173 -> 0.995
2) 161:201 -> 0.998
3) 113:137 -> 0.995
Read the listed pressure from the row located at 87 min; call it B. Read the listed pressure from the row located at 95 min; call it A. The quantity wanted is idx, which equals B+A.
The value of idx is 101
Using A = 50.31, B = 50.41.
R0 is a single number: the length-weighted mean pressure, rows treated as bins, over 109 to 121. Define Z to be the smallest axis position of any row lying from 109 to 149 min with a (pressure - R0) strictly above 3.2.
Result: 135 min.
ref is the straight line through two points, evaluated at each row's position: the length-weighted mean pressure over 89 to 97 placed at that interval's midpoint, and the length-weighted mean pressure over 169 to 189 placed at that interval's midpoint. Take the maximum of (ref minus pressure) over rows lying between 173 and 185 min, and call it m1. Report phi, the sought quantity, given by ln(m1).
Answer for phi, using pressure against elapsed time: -0.88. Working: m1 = 0.4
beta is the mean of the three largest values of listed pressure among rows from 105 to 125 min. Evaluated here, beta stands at 47.6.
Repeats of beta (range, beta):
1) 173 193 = 49.6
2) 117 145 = 51.0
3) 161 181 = 49.8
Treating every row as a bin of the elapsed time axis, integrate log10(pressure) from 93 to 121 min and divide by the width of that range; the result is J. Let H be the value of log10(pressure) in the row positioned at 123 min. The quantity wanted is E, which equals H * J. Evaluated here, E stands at 2.82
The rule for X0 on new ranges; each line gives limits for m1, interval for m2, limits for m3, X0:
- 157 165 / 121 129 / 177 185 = 0.0204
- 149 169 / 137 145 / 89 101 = 0.0194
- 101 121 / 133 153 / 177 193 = 0.0189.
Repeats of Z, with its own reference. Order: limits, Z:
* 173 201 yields 179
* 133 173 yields 135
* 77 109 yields 87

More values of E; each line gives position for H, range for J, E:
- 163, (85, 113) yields 2.85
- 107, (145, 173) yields 2.83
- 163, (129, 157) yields 2.87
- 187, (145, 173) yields 2.85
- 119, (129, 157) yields 2.83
